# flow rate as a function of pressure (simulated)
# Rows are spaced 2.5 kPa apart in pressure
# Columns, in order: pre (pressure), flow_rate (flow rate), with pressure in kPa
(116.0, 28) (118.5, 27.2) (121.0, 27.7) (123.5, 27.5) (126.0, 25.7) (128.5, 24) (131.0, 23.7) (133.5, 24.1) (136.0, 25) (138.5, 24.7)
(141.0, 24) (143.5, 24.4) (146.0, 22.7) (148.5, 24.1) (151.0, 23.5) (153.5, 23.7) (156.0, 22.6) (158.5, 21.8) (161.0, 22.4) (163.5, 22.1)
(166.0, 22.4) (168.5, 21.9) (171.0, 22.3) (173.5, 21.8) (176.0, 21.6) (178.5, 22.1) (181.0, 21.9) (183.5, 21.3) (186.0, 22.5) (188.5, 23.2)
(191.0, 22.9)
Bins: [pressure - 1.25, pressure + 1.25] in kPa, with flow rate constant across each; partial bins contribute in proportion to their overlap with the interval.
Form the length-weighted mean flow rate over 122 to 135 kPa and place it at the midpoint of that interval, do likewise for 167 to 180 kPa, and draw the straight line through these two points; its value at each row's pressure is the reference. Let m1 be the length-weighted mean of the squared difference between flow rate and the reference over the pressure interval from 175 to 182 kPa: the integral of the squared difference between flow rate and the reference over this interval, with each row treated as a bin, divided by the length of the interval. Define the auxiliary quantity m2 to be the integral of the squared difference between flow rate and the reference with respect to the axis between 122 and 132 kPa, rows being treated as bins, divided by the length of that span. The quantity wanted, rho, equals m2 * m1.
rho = 0.31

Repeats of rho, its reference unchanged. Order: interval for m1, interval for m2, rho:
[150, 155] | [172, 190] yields 0.10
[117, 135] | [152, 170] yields 0.70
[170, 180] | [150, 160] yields 0.04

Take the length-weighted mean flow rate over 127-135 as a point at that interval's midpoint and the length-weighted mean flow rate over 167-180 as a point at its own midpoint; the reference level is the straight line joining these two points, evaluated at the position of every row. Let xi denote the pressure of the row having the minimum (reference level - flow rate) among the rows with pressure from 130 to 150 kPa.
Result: 136.0 kPa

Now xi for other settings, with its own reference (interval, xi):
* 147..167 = 148.5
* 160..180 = 178.5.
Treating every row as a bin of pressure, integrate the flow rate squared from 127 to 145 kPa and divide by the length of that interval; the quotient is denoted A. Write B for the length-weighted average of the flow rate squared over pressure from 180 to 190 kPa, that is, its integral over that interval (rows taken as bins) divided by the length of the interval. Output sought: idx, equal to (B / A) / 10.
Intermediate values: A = 589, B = 496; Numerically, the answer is 0.084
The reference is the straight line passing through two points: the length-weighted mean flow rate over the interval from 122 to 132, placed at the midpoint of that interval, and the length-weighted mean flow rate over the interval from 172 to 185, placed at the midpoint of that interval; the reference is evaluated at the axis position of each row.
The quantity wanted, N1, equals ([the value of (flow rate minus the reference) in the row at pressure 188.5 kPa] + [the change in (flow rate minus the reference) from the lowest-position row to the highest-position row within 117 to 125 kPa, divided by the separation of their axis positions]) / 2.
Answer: 1.1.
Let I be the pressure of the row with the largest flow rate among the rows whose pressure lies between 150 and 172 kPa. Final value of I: 153.5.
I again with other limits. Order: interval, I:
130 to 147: 136.0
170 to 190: 188.5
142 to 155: 143.5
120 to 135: 121.0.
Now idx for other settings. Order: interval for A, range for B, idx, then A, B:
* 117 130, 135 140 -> 0.088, 699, 615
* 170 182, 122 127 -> 0.148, 481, 714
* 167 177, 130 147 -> 0.121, 481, 582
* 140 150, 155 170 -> 0.087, 566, 493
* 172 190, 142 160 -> 0.111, 488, 542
